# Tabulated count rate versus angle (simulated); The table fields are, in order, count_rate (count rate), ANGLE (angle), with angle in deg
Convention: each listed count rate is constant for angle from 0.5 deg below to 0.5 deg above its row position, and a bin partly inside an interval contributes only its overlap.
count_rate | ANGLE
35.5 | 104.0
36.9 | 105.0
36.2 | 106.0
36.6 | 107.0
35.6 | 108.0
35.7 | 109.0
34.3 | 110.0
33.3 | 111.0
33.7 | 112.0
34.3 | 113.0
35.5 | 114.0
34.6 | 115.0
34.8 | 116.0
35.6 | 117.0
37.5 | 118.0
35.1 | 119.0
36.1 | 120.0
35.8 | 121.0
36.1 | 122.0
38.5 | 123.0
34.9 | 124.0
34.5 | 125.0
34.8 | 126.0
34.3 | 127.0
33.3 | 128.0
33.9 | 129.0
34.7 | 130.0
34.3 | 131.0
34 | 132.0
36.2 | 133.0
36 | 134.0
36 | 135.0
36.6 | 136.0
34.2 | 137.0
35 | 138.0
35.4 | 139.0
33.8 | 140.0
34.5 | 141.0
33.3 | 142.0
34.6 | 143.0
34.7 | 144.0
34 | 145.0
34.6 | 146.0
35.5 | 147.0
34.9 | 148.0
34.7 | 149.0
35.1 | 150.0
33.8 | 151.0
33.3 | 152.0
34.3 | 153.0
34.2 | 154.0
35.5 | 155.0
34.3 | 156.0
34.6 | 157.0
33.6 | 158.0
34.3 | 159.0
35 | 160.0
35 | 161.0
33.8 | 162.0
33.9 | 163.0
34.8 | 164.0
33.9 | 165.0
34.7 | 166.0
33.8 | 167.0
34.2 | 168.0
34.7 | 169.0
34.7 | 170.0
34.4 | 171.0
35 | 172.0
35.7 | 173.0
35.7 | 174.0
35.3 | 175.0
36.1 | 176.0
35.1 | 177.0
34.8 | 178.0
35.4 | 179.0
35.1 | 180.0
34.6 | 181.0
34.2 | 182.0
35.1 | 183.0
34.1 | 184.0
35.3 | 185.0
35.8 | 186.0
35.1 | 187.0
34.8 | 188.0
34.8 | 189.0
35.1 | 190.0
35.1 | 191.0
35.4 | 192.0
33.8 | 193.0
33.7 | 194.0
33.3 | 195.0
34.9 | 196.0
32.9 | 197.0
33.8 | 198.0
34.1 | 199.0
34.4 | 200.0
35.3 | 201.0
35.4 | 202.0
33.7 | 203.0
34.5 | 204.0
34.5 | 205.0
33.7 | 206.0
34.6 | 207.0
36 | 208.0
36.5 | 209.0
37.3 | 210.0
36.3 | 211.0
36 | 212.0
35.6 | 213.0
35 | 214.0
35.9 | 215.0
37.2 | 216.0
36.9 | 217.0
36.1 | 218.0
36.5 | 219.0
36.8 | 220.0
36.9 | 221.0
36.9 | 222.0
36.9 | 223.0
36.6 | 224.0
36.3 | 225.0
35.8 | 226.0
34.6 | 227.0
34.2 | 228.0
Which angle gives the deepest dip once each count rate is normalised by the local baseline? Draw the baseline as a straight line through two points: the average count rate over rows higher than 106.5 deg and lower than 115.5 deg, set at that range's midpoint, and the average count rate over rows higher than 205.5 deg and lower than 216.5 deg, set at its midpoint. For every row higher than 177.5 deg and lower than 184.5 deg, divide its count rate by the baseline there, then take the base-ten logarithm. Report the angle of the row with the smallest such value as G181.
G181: 184.0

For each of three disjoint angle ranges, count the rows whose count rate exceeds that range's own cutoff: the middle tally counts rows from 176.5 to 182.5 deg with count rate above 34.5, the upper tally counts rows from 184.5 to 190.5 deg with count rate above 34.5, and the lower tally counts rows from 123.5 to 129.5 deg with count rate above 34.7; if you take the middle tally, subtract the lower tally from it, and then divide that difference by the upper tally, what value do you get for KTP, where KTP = 0.50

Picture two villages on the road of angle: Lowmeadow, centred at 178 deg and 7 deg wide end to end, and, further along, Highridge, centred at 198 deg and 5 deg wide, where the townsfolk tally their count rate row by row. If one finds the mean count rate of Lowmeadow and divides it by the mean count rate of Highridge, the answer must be 1.03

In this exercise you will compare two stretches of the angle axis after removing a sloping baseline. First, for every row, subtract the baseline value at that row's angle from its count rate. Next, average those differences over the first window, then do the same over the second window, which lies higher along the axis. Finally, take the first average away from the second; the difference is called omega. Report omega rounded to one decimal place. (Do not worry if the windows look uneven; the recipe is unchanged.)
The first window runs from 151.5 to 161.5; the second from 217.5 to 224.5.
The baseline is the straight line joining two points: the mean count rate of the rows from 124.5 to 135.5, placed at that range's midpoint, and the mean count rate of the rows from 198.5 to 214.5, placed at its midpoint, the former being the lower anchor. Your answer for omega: 1.9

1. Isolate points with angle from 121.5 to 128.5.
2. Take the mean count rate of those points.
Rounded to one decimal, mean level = 35.2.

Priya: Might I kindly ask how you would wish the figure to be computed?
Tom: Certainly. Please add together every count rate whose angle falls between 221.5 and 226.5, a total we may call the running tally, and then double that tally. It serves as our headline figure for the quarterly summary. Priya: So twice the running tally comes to 365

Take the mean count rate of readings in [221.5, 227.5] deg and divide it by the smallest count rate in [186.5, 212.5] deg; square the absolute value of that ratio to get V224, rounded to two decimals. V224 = 1.21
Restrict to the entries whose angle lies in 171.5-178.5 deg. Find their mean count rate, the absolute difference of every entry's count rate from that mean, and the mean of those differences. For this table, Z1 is 0.38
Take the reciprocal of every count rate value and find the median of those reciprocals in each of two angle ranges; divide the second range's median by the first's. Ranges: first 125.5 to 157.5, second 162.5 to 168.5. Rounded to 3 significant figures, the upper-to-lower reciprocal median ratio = 1.02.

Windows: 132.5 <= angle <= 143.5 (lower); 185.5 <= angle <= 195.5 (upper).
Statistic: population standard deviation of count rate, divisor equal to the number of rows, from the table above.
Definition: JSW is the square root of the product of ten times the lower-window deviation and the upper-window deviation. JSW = 2.8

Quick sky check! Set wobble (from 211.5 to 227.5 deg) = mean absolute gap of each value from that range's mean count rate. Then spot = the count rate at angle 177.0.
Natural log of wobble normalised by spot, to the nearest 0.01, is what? -4.08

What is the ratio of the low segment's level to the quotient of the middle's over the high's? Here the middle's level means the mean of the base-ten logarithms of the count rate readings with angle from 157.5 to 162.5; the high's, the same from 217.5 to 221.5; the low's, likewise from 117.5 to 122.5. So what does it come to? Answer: 1.59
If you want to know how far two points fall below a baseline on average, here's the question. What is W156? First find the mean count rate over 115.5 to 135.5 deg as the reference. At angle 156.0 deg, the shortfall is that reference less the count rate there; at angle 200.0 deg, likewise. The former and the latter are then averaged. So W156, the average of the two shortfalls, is 0.97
